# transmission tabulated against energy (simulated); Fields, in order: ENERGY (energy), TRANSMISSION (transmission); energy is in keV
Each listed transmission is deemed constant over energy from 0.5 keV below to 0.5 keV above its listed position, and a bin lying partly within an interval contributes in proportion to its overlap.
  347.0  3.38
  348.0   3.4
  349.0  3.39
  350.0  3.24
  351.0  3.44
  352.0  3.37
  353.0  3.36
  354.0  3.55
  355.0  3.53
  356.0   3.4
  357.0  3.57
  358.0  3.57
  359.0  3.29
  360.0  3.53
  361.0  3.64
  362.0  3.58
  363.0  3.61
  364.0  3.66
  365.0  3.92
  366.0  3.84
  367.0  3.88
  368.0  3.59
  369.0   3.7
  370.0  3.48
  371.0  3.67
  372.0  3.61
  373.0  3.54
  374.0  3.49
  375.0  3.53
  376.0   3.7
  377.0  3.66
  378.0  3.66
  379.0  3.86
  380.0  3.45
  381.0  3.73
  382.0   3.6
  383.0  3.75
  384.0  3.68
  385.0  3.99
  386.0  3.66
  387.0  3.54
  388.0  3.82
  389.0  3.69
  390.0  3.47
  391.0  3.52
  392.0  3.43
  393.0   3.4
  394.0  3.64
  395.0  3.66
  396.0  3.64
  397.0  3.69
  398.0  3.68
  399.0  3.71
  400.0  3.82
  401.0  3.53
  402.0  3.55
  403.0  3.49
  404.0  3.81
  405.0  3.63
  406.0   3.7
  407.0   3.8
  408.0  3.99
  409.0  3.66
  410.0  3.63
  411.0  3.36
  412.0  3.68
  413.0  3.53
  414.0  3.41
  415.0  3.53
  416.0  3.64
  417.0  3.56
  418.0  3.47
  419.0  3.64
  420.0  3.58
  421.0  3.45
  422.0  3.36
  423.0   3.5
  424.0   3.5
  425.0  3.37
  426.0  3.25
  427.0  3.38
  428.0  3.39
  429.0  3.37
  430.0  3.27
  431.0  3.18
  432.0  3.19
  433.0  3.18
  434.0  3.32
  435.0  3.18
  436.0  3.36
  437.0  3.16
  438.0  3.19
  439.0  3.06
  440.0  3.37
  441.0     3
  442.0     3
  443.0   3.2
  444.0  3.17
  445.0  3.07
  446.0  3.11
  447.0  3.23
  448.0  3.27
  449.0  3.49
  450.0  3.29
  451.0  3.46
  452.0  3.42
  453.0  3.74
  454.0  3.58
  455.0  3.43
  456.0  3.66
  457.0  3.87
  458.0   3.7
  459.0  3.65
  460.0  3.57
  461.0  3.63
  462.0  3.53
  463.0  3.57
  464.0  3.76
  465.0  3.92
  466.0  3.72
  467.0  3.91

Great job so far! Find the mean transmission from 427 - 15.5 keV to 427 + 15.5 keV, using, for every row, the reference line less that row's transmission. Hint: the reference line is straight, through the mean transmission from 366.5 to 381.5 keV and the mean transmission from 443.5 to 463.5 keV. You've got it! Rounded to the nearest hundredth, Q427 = 0.17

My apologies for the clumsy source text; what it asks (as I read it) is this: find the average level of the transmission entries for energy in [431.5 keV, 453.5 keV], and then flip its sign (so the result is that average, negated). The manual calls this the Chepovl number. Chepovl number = -3.25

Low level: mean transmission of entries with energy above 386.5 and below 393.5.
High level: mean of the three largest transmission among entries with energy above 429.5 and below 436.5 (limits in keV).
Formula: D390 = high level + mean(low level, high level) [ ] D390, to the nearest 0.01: 6.75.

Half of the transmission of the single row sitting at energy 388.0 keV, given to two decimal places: 1.91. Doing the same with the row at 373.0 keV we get 1.77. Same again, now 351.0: 1.72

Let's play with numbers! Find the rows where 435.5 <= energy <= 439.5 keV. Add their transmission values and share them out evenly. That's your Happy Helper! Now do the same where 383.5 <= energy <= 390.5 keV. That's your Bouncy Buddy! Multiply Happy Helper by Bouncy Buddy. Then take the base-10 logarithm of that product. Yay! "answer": 1.07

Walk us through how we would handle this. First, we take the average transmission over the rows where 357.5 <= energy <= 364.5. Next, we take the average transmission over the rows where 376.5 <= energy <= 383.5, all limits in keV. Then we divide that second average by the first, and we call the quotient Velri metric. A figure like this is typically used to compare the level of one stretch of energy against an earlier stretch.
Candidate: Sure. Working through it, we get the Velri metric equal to 1.03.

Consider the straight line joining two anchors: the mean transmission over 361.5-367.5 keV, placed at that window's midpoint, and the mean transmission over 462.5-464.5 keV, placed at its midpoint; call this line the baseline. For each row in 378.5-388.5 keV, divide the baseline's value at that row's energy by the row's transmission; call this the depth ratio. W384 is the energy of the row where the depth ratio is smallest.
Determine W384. 385.0 keV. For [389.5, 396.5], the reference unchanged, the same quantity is 395.0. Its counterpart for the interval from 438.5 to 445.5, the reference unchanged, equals 440.0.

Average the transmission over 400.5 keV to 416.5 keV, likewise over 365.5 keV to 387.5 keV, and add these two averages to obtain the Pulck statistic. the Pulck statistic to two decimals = 7.29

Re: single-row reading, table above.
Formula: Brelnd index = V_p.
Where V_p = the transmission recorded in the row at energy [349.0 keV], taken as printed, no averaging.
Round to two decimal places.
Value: 3.39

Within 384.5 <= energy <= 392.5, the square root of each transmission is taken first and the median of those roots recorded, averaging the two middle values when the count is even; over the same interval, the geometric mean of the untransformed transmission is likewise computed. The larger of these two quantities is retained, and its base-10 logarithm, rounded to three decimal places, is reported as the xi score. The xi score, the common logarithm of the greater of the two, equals 0.561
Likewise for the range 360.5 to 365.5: 0.566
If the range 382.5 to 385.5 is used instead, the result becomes 0.580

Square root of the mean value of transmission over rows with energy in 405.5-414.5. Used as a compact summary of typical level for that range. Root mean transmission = 1.91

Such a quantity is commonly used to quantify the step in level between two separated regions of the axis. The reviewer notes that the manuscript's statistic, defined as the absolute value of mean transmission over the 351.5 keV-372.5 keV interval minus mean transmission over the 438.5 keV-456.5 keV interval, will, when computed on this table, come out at 0.28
